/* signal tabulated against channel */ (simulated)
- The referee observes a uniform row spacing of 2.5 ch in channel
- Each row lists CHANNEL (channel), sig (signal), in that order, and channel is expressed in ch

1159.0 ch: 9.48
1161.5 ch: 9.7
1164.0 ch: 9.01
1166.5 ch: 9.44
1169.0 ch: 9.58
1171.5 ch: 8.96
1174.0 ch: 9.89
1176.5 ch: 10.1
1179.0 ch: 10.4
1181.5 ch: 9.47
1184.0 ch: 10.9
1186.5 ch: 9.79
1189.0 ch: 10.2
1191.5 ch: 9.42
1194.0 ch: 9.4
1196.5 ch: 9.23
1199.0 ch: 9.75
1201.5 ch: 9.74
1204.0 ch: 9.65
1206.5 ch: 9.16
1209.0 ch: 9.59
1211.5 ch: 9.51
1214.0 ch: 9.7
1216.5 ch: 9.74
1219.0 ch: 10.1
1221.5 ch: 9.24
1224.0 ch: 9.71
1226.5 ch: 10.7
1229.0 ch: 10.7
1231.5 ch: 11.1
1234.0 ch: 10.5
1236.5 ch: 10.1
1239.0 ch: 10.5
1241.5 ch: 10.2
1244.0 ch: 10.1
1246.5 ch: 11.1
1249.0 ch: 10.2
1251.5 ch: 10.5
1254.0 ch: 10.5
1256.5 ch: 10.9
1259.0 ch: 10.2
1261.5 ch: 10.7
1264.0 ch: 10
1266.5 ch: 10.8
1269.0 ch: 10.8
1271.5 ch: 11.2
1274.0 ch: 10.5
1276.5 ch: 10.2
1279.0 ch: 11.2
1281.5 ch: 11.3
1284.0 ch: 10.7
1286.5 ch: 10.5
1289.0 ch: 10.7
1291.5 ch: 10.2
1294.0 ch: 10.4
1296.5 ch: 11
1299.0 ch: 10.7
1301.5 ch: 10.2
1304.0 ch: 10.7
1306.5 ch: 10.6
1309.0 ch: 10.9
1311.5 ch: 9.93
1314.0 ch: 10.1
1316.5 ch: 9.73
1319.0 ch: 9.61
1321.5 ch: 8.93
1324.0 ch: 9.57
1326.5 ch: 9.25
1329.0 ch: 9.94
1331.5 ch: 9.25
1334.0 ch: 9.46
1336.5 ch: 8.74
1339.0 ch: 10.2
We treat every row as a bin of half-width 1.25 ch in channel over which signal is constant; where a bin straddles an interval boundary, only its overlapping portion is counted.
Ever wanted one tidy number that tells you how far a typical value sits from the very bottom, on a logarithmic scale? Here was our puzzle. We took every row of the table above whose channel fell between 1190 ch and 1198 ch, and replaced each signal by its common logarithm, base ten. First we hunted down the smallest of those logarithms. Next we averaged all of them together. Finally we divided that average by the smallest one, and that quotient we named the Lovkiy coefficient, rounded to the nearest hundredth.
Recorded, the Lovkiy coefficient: 1.01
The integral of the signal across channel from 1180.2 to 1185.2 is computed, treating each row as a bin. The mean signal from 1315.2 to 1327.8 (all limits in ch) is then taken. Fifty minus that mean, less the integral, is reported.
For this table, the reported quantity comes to -10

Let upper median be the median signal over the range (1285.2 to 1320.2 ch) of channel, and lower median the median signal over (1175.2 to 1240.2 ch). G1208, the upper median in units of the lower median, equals 1.072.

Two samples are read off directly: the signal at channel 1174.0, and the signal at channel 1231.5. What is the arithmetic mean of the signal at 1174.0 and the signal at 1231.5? 10.5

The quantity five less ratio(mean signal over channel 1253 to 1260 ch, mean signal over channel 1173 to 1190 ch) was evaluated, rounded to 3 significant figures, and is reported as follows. 3.96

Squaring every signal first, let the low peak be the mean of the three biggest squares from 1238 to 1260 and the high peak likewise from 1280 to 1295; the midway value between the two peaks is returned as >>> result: 118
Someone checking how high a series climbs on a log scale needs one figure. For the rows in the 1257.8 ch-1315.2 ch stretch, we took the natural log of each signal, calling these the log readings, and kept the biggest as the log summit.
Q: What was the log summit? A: 2.42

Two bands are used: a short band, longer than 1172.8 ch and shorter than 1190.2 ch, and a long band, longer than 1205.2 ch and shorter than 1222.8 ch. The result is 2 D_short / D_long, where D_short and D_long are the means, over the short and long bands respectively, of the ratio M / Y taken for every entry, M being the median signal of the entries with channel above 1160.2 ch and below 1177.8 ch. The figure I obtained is 1.90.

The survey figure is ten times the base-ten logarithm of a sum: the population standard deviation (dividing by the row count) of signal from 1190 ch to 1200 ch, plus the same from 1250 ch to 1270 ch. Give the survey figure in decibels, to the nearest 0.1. -3.2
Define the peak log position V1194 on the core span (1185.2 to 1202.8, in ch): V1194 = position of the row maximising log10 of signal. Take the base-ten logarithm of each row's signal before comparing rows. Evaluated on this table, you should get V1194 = 1189.0 ch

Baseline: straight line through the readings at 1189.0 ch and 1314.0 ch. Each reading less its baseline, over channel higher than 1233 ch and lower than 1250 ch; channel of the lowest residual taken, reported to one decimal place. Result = 1236.5 ch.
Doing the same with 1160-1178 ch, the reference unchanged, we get 1171.5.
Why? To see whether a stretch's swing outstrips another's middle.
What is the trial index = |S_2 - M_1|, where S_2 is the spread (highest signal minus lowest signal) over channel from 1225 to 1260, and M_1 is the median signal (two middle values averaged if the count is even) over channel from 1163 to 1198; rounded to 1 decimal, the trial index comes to 8.5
